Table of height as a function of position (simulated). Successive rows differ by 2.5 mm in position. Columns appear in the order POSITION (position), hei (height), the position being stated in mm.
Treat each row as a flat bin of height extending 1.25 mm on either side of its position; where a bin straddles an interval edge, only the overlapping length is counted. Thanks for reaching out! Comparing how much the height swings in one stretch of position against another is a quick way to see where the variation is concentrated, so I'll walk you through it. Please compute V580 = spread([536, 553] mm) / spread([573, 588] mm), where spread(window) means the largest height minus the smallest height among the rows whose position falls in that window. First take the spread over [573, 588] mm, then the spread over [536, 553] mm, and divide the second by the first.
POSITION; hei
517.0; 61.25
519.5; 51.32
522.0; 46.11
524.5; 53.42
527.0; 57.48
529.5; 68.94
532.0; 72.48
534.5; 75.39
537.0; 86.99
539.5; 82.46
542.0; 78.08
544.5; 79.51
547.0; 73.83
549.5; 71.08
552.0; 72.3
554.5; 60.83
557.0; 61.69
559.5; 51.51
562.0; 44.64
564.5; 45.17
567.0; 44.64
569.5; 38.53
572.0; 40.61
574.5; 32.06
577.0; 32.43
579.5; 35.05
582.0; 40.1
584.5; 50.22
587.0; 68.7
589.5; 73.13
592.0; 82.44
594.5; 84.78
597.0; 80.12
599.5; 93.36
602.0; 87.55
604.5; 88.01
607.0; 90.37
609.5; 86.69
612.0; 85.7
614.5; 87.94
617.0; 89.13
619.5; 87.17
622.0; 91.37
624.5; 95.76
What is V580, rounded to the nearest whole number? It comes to 0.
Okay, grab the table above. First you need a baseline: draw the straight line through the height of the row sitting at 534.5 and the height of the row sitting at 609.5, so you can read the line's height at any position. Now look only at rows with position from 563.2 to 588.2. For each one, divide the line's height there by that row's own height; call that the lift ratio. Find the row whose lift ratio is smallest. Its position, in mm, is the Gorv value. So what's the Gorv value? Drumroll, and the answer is 587.0 mm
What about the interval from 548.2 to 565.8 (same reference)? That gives 552.0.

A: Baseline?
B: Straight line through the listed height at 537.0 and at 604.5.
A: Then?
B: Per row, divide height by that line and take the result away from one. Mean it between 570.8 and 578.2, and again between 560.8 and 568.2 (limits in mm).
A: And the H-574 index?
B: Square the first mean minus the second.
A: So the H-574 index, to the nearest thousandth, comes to 0.013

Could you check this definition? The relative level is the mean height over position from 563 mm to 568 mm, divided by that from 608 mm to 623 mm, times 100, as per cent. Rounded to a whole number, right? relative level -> 51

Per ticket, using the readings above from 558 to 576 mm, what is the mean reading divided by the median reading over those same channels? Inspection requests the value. 0.95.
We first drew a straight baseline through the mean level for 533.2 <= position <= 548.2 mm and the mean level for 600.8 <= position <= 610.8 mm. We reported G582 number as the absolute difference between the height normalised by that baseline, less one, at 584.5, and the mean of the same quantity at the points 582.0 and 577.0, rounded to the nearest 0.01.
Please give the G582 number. 0.16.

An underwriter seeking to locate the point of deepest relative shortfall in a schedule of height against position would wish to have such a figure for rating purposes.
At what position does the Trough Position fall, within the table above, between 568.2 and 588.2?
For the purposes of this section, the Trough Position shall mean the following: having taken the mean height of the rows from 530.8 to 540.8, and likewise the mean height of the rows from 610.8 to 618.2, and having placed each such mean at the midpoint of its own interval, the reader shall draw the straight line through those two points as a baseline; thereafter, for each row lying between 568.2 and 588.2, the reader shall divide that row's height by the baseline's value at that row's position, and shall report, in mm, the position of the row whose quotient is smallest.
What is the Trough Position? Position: 574.5 mm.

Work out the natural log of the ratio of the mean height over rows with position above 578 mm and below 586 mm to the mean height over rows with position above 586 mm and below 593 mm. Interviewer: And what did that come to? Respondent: -0.6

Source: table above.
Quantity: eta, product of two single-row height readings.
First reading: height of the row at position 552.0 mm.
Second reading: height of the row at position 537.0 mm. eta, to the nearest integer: 6289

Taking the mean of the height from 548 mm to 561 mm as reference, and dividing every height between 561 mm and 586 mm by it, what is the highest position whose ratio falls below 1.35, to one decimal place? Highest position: 584.5 mm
